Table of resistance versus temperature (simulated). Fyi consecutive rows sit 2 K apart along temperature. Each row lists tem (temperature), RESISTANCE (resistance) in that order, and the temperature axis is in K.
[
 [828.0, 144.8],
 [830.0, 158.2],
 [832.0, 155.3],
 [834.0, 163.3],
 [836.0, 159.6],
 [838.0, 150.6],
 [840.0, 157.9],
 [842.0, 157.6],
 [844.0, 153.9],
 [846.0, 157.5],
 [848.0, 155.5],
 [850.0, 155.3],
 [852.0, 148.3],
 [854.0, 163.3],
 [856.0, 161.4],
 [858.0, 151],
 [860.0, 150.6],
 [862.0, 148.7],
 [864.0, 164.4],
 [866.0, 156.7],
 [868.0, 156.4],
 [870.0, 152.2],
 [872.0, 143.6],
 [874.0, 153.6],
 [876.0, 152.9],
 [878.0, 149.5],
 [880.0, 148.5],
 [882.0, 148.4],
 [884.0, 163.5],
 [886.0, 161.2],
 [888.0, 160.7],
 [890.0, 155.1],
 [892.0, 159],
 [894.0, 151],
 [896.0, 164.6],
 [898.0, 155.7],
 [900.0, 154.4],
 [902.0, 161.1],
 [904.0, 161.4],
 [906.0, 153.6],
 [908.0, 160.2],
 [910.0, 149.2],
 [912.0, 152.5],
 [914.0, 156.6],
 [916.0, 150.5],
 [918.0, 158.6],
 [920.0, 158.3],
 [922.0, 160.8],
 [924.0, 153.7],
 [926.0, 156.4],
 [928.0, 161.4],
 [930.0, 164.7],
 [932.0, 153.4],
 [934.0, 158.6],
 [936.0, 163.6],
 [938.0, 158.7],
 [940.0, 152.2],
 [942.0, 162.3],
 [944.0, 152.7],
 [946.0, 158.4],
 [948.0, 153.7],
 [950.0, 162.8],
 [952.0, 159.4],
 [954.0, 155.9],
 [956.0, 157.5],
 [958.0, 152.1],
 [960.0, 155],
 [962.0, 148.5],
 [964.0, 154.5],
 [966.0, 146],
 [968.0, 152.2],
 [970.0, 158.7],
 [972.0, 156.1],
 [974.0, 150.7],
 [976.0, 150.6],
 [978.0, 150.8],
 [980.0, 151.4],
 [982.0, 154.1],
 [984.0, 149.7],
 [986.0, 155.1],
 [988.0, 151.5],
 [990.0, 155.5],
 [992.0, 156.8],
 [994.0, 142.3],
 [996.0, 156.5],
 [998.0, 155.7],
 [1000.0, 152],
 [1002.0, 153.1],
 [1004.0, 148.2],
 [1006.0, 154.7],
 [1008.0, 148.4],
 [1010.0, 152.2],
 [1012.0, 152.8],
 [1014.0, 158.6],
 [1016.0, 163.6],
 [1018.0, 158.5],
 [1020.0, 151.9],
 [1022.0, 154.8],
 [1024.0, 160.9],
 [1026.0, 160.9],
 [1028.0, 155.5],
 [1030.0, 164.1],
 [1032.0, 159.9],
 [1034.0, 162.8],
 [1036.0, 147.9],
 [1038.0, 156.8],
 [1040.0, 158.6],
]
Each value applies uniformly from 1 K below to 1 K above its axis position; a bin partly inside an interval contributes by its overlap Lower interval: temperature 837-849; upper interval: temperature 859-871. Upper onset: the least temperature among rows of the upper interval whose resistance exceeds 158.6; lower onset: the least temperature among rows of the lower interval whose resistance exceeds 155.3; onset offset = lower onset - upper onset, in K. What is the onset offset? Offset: -24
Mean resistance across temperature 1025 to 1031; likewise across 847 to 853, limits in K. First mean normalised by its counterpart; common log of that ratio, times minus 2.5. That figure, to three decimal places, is -0.049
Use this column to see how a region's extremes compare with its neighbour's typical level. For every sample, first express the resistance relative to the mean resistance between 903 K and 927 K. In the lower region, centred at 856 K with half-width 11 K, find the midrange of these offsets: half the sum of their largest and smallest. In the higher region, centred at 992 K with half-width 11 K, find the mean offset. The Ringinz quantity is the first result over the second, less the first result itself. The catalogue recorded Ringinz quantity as 0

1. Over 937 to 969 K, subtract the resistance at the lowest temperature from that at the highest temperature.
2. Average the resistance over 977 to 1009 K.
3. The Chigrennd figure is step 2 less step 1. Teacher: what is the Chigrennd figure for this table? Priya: 159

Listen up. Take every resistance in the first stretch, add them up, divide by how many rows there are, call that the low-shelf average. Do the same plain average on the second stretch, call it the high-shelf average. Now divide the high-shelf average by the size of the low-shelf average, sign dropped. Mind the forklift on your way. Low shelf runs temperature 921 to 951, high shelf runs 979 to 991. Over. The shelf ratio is 0.966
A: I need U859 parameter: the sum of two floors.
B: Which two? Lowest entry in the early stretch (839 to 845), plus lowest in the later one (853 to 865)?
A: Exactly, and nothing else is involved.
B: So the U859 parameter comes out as 303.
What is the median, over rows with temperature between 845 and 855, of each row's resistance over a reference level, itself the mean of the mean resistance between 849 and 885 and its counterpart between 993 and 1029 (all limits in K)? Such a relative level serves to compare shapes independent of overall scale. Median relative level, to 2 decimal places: 1.01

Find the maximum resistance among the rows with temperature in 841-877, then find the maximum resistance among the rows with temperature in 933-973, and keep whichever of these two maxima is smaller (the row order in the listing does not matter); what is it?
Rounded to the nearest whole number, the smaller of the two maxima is 164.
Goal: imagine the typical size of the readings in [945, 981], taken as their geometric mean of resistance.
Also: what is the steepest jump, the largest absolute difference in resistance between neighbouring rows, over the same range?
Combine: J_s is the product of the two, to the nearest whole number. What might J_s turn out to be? 1402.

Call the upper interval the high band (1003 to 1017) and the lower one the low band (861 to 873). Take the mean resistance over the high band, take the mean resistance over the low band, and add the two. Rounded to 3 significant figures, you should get 308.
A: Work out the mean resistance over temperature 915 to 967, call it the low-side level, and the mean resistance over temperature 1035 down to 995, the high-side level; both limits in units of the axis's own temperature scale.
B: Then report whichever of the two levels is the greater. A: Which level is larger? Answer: 157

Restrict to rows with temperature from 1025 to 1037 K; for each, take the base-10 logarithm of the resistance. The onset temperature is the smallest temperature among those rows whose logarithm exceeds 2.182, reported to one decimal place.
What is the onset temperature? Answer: 1026.0 K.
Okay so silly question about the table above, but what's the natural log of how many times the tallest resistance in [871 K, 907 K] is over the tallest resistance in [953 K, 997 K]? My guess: 0.037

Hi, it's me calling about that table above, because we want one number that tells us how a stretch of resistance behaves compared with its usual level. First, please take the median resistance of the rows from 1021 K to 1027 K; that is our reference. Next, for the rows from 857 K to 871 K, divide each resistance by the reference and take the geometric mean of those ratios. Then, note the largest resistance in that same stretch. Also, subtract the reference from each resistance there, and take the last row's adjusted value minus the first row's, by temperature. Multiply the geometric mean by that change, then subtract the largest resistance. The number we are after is -163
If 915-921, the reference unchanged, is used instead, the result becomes -151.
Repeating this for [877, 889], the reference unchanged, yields -153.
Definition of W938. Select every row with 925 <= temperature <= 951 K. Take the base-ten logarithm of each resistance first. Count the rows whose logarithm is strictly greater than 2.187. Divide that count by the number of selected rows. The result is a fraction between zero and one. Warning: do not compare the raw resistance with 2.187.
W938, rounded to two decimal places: 0.69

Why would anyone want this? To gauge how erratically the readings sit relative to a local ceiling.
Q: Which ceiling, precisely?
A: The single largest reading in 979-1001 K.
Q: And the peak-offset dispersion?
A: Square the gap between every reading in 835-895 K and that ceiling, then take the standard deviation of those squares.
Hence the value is 36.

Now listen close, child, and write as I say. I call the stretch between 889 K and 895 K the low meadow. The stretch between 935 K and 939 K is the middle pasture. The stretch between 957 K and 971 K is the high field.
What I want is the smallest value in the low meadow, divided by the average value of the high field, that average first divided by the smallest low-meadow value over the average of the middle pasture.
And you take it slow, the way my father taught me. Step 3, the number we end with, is 0.928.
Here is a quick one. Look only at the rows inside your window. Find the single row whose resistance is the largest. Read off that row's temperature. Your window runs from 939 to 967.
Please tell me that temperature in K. 950.0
